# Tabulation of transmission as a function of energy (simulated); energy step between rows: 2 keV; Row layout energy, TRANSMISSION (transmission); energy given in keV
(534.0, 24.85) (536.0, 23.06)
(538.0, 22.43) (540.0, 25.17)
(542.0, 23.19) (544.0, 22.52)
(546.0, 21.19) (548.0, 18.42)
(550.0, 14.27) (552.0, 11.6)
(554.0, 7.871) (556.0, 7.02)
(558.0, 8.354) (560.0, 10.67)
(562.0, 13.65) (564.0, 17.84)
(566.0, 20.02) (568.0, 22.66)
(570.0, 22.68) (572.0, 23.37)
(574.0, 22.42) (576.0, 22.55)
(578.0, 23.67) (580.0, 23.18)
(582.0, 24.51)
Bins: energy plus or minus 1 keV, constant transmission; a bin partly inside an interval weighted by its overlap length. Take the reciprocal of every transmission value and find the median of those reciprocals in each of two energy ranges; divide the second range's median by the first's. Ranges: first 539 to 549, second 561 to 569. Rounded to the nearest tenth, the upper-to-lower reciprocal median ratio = 1.2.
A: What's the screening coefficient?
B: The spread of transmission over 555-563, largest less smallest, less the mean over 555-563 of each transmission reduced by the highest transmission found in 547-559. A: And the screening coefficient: 15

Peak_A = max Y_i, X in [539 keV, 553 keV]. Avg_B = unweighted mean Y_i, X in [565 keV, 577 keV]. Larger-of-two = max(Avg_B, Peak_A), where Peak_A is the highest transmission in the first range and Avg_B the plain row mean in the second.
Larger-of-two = 25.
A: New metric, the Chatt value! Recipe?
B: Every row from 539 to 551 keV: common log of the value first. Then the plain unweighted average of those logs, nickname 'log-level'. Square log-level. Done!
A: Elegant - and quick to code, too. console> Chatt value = 1.7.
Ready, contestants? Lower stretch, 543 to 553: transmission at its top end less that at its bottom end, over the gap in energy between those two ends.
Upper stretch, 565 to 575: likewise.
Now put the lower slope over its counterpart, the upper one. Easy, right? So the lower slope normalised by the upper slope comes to -5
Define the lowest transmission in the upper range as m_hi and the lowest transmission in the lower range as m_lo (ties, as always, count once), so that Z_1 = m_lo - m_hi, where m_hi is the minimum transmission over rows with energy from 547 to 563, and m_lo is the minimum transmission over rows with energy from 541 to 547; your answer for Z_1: 14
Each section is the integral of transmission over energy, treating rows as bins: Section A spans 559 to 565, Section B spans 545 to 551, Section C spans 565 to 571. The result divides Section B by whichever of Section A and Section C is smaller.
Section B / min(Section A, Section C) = 1.3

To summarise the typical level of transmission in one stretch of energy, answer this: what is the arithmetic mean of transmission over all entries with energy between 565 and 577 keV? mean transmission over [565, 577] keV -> 22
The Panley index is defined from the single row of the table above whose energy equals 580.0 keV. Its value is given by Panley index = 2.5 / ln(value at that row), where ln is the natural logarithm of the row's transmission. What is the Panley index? 0.795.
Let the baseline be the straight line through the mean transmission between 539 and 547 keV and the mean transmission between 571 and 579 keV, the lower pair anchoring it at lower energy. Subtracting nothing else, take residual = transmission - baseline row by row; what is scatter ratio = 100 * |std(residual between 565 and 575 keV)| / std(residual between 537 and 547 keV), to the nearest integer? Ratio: 88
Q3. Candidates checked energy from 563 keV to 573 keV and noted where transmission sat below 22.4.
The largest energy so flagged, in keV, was 566.0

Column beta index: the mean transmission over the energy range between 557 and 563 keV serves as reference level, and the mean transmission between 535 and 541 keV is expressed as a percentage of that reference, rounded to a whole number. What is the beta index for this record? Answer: 216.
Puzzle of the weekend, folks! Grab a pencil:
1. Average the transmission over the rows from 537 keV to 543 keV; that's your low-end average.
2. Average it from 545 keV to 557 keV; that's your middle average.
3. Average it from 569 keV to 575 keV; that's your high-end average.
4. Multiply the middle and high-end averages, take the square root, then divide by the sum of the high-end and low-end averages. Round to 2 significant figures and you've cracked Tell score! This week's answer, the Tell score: 0.38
